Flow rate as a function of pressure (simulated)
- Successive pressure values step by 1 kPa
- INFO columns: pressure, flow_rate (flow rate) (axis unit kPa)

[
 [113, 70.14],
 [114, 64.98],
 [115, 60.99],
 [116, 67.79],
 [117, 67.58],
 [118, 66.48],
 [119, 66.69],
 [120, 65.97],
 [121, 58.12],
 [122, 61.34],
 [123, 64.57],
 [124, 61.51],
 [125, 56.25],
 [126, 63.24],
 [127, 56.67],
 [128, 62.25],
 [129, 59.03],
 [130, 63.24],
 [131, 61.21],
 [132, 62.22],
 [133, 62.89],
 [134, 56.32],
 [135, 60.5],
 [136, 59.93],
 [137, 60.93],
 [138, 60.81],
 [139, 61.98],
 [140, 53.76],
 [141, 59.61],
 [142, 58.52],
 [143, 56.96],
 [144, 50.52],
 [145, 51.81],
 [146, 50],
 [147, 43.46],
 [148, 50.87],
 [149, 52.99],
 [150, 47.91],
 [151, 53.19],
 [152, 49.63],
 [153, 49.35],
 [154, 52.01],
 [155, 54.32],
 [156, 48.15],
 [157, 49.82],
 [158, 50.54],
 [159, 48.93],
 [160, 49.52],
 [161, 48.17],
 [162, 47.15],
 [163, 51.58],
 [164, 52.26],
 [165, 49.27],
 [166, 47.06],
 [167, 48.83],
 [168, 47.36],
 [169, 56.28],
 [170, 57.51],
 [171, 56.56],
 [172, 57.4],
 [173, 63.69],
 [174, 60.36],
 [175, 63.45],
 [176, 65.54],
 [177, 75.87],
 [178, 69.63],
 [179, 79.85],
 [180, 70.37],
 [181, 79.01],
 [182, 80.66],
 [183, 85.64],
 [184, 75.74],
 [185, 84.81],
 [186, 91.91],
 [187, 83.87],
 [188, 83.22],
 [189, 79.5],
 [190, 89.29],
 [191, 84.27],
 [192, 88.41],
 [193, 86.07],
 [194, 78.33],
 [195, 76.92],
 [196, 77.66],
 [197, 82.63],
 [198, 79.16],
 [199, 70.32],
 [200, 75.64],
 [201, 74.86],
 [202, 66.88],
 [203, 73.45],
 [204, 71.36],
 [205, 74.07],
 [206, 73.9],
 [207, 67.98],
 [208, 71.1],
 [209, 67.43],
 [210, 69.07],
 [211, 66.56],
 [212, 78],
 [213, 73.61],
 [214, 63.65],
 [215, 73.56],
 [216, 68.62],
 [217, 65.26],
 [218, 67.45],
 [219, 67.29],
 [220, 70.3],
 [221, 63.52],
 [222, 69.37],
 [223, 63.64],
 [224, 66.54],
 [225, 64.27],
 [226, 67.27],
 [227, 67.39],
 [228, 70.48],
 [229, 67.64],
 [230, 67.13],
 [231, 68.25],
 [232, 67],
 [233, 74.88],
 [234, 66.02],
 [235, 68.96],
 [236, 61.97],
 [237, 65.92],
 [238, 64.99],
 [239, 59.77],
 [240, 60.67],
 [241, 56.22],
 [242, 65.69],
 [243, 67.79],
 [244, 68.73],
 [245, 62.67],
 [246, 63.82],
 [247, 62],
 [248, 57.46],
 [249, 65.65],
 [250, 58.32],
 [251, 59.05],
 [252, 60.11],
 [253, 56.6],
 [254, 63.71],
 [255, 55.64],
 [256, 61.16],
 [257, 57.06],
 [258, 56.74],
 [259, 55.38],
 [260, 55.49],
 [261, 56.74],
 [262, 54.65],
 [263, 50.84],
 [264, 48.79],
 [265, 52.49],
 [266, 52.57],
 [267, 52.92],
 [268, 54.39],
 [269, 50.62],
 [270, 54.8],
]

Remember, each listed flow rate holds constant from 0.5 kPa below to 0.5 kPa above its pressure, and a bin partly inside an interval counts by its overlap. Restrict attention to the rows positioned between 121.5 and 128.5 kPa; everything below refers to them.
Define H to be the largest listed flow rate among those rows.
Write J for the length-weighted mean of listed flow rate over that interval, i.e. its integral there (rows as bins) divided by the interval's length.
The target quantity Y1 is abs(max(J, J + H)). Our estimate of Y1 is 125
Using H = 64.57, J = 60.8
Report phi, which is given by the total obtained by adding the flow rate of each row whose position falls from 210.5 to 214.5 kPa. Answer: 282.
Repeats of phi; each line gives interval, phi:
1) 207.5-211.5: 274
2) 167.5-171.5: 218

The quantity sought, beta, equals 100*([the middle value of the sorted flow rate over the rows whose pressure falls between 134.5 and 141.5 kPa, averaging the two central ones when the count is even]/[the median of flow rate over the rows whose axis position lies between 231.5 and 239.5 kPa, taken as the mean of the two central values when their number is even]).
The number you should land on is 92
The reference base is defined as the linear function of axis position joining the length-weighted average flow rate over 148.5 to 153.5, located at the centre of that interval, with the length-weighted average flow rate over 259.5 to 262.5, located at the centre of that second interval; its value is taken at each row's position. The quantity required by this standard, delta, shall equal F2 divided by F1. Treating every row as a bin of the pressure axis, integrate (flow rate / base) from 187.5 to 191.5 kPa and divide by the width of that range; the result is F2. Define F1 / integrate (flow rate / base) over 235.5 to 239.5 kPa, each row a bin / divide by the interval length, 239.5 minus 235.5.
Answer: 1.39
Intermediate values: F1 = 1.16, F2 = 1.61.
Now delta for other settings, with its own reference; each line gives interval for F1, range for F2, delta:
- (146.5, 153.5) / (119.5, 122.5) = 1.28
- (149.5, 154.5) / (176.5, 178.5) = 1.41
